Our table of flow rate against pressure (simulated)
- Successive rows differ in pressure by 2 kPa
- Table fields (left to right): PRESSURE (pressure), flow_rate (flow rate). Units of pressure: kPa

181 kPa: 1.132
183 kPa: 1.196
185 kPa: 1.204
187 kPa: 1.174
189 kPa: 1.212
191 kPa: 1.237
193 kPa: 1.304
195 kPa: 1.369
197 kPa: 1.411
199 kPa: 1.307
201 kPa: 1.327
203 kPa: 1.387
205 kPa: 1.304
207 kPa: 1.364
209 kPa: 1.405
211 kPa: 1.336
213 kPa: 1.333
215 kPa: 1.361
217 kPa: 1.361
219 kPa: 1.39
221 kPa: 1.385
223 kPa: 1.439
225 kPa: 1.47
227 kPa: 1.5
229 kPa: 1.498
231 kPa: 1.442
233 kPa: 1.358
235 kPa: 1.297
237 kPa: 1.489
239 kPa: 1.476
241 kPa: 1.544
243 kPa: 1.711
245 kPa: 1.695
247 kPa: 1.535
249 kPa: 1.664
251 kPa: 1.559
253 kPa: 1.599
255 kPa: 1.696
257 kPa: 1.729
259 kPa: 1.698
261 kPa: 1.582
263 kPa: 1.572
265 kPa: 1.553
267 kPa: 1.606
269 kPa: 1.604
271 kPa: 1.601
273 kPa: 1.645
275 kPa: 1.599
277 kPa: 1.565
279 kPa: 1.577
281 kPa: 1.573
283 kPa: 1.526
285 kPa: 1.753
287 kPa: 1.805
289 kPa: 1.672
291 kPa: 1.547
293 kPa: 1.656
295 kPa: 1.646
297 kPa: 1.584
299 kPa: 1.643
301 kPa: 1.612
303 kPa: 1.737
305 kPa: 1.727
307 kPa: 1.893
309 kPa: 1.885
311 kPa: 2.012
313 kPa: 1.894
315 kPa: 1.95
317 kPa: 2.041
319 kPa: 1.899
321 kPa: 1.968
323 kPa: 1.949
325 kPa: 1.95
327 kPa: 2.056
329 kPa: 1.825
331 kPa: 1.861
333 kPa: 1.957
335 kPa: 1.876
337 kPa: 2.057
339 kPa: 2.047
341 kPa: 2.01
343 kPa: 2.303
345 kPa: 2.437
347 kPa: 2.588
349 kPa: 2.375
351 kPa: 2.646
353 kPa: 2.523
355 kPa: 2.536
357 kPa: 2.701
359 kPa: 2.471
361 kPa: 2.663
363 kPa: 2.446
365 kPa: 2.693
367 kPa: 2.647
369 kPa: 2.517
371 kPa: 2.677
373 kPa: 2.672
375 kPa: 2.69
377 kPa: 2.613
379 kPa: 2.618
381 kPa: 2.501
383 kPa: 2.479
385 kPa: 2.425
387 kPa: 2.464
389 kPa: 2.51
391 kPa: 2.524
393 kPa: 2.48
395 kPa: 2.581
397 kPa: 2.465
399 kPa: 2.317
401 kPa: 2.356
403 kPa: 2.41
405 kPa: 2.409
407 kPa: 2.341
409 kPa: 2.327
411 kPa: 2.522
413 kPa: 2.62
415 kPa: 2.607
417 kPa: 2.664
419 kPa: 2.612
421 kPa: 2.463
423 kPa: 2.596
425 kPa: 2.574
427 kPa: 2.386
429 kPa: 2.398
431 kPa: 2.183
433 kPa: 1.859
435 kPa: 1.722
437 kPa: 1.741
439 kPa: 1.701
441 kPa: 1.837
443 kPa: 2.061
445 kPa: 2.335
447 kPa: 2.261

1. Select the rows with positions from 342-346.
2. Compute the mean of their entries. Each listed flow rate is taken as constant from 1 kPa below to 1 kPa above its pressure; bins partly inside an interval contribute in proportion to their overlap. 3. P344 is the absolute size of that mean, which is 2.4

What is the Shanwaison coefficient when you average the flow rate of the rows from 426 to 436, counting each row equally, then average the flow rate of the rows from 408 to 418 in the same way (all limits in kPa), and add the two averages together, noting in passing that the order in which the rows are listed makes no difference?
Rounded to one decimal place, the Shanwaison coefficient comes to 4.7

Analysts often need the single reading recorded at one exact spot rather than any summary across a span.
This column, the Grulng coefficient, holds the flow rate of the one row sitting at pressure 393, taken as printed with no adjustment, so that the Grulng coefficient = 2.48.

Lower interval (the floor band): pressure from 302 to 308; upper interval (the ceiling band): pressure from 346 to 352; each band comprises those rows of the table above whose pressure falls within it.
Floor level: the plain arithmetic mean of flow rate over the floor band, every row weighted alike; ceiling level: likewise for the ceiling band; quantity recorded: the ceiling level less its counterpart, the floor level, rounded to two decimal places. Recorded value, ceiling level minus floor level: 0.75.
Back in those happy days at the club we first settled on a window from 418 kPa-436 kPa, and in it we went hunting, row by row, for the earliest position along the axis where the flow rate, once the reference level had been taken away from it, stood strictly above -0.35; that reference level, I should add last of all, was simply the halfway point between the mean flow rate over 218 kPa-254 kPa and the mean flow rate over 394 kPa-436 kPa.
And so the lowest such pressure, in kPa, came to 419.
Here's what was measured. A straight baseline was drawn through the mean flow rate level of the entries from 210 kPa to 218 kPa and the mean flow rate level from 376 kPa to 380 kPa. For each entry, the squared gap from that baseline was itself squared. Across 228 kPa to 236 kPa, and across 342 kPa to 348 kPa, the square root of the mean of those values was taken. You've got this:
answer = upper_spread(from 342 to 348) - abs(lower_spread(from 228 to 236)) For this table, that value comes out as 0.002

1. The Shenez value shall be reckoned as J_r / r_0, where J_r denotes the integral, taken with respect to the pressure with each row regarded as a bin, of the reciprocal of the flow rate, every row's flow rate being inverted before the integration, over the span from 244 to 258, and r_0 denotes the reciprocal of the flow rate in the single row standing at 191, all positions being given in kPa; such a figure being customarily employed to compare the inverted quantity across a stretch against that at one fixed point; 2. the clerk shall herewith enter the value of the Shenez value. 11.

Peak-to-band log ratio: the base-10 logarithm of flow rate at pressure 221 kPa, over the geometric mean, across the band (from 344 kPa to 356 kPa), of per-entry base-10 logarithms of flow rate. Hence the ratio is 0.35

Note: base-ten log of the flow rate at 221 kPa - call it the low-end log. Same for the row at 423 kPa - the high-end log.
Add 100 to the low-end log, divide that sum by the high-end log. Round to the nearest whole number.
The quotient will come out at 242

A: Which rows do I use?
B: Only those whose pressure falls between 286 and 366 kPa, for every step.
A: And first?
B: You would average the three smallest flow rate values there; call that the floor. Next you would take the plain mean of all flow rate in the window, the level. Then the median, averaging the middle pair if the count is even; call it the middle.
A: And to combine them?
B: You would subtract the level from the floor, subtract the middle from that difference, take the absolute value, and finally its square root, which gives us 1.6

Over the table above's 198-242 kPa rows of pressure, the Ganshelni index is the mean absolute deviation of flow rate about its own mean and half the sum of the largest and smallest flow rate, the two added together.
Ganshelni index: 1.5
